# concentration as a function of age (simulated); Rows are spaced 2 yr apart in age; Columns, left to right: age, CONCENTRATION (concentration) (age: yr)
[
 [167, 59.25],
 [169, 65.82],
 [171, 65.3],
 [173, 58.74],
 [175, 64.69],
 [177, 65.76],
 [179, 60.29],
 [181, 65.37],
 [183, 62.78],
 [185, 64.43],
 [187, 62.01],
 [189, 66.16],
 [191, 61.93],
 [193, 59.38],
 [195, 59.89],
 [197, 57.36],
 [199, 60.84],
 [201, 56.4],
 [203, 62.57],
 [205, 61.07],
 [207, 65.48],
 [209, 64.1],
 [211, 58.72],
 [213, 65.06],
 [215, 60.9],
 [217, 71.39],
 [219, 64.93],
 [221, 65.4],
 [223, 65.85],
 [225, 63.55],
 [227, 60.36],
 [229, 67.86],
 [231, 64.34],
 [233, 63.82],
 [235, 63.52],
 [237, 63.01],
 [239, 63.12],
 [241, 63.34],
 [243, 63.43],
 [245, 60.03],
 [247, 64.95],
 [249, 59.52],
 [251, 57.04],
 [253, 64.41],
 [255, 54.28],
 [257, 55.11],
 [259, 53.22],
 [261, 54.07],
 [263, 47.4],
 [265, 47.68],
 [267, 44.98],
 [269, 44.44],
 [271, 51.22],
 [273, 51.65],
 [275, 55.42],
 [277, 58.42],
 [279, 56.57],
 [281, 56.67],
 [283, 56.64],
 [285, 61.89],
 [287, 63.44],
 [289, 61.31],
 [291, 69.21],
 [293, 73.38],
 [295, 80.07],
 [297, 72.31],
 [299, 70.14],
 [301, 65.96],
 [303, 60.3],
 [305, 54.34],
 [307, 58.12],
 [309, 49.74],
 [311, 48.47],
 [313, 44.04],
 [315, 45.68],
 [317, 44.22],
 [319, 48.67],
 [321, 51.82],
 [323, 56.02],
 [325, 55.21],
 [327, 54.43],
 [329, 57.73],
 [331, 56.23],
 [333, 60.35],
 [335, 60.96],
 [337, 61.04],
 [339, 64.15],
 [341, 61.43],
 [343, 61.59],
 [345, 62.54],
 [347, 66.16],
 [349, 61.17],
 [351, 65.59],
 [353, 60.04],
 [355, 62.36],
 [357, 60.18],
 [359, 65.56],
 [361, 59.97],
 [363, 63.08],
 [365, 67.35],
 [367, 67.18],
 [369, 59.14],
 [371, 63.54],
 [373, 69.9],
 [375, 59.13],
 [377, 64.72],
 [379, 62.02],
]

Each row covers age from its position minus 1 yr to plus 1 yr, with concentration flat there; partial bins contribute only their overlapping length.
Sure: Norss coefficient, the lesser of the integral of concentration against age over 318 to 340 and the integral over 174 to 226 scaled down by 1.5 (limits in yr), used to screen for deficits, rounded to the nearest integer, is 1253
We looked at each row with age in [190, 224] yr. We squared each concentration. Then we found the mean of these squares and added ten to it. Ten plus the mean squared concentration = 3920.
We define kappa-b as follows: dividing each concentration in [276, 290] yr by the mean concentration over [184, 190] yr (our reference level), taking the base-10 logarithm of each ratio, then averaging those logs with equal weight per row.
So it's -0.035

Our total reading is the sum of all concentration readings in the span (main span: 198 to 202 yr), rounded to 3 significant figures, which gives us 117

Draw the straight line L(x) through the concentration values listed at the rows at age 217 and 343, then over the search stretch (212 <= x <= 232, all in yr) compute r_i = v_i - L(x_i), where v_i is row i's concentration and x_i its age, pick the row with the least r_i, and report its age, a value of 215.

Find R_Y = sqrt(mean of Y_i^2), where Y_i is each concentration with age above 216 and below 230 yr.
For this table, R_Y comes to 65.7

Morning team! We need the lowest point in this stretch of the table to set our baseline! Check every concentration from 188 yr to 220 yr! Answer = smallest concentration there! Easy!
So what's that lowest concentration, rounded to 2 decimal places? 56.40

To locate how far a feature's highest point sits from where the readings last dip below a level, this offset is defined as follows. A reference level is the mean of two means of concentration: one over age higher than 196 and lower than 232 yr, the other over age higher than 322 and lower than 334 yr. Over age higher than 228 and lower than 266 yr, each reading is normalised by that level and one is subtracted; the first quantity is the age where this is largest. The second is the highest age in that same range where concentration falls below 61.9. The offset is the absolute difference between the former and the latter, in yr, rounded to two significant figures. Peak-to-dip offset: 36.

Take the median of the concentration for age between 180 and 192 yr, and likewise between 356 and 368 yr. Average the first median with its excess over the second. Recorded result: 31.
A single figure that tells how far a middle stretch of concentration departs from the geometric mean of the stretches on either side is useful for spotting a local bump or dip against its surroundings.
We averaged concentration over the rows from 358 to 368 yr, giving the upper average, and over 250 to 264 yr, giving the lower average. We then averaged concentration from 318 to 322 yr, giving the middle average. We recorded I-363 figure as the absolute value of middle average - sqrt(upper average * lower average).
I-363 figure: 9.4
